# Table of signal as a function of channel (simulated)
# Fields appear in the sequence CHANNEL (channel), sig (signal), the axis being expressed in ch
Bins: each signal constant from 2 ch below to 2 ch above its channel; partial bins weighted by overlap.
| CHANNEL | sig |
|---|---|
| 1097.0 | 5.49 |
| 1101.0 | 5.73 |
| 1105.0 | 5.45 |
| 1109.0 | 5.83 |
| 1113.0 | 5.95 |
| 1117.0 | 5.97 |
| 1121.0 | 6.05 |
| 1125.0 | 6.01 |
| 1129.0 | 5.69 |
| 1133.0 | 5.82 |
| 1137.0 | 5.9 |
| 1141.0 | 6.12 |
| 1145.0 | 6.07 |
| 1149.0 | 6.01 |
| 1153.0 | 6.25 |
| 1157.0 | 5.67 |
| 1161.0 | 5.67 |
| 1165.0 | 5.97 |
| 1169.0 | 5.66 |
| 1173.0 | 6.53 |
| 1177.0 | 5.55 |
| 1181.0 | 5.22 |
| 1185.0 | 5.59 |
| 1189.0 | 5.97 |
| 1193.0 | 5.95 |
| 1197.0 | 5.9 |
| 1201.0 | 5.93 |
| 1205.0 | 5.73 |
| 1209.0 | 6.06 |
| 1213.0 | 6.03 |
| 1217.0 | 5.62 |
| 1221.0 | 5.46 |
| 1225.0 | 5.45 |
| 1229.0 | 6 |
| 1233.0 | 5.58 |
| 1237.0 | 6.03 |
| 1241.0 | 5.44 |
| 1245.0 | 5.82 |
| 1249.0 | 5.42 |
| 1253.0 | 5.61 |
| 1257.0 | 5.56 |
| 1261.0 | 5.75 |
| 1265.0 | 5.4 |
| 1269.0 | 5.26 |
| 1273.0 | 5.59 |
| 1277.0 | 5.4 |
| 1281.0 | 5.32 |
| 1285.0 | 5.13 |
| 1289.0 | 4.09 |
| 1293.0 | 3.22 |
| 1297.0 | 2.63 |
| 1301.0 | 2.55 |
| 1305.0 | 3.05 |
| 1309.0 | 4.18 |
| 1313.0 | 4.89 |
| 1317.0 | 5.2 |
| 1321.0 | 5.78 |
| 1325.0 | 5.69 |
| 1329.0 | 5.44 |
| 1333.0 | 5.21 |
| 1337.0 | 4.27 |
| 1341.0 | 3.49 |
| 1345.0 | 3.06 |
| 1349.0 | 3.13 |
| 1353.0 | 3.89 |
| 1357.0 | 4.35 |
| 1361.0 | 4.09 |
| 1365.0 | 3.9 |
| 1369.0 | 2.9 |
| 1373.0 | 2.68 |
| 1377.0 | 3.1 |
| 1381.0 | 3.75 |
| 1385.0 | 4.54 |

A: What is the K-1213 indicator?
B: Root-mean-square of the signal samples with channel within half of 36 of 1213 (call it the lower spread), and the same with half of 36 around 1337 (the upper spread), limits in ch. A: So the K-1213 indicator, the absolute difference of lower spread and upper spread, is 1.2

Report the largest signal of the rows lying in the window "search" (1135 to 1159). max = 6.25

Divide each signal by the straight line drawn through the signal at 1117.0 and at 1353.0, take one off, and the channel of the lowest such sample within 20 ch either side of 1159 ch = 1157.0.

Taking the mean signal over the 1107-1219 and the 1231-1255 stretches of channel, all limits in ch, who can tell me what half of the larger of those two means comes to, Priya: 2.94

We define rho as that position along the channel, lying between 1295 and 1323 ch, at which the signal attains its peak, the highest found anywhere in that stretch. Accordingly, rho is 1321.0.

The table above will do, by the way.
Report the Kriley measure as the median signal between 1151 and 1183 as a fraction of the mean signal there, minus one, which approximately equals -0.025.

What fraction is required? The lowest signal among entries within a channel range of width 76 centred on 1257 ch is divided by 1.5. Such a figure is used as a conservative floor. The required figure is 2.15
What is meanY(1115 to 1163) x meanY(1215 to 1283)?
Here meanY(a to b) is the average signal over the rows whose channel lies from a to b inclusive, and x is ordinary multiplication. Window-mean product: 33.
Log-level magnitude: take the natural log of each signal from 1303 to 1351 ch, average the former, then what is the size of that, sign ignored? 1.46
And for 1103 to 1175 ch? 1.78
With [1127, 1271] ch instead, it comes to 1.75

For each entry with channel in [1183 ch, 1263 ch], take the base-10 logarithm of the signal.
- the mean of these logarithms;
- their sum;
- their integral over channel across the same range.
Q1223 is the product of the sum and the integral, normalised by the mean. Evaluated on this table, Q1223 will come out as 1214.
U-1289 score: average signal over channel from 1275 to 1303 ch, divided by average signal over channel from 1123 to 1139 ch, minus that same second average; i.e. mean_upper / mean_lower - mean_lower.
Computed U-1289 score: -5.16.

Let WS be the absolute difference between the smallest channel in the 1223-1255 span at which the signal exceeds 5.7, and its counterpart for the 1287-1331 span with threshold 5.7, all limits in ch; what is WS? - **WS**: 92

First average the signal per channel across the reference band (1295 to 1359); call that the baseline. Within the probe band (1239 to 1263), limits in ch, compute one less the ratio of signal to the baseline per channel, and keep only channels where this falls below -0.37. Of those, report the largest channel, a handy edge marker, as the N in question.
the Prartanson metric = 1261.0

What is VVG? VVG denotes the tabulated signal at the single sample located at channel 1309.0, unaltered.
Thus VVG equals 4.18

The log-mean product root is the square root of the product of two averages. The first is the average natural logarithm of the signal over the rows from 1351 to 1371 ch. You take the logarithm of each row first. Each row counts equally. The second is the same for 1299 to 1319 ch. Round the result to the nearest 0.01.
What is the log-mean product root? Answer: 1.34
